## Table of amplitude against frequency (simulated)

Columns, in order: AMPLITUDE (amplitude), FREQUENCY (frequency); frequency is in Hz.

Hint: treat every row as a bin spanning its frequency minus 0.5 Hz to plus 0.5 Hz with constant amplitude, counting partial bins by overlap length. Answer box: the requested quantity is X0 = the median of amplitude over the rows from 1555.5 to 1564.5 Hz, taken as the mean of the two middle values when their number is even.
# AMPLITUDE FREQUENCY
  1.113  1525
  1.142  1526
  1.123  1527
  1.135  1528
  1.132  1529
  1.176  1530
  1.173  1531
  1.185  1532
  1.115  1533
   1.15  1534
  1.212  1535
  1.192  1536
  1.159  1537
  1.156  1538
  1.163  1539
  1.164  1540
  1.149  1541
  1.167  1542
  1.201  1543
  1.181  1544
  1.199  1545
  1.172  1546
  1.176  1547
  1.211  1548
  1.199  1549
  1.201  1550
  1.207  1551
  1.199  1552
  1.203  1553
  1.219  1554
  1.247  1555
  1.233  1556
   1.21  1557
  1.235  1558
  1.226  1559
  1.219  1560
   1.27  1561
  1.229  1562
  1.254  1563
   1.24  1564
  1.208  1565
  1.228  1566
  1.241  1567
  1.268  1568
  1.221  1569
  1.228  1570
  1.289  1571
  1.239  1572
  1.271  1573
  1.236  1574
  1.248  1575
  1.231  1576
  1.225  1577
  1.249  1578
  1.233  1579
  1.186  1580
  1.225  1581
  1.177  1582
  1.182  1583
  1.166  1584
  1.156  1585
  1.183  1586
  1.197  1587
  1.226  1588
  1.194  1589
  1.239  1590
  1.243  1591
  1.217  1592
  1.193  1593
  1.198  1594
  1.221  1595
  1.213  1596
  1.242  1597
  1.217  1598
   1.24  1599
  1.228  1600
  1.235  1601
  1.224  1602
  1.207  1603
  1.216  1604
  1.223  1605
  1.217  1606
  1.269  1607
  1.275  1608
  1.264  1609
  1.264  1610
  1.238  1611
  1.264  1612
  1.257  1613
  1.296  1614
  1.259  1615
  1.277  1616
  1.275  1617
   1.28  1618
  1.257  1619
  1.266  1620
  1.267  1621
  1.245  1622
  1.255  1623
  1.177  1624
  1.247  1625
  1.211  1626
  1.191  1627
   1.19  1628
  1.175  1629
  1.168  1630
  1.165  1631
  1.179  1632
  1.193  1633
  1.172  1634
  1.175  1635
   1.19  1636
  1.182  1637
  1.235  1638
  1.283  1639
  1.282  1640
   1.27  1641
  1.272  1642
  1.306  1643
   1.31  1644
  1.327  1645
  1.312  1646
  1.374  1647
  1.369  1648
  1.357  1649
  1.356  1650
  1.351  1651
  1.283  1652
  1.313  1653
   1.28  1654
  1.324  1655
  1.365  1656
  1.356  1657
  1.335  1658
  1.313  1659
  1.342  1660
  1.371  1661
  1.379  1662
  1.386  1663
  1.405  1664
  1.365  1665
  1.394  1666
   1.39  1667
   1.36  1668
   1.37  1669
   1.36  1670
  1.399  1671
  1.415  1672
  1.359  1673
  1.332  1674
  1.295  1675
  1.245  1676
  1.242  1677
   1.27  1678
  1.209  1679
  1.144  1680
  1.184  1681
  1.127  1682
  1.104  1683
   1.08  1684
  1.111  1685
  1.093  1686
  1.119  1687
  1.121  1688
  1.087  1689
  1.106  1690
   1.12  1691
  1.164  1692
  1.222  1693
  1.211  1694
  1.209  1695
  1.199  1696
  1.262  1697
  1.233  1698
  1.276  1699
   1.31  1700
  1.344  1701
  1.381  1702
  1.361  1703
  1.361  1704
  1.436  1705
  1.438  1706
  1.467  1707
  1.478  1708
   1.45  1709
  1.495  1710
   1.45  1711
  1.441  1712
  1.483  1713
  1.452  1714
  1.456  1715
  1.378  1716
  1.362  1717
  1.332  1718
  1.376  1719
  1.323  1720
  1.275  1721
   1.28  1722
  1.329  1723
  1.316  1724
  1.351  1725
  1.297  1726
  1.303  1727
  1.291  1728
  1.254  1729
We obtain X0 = 1.23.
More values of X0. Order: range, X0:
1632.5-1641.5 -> 1.19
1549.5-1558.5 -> 1.21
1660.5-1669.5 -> 1.38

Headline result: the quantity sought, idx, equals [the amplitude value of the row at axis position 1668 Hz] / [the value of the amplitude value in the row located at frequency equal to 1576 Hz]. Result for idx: 1.10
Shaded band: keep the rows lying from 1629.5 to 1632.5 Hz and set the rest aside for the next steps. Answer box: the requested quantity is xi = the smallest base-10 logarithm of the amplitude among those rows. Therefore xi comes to 0.07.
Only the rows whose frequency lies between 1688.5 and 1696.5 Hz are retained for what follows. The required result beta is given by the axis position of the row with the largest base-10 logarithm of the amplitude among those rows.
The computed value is 1693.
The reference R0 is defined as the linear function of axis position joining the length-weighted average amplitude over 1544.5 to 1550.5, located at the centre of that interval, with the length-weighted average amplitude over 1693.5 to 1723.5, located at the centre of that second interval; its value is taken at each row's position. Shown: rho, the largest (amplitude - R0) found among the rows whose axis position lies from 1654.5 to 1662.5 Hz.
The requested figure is 0.07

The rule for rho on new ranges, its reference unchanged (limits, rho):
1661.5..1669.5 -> 0.09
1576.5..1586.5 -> 0.02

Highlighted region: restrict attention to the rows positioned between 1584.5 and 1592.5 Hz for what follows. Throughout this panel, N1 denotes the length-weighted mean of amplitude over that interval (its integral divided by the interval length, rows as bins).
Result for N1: 1.21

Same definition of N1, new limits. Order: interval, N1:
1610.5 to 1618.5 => 1.27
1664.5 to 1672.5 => 1.38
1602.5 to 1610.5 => 1.24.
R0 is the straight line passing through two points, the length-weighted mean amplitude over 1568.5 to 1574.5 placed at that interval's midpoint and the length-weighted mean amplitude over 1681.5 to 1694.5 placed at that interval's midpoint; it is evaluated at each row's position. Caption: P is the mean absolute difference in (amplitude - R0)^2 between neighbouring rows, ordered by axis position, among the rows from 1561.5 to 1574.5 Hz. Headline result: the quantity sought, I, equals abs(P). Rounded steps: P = 0.001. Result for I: 0.0008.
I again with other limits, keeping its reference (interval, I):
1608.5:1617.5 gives 0.0024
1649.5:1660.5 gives 0.0094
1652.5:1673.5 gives 0.0102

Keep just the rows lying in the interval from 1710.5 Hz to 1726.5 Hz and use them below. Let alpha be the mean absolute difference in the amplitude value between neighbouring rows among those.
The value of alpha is 0.034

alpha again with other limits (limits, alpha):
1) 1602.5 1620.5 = 0.017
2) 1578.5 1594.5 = 0.025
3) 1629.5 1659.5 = 0.021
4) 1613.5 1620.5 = 0.016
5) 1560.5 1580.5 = 0.028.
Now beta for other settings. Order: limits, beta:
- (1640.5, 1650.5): 1647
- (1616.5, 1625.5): 1618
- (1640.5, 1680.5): 1672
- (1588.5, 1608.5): 1608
